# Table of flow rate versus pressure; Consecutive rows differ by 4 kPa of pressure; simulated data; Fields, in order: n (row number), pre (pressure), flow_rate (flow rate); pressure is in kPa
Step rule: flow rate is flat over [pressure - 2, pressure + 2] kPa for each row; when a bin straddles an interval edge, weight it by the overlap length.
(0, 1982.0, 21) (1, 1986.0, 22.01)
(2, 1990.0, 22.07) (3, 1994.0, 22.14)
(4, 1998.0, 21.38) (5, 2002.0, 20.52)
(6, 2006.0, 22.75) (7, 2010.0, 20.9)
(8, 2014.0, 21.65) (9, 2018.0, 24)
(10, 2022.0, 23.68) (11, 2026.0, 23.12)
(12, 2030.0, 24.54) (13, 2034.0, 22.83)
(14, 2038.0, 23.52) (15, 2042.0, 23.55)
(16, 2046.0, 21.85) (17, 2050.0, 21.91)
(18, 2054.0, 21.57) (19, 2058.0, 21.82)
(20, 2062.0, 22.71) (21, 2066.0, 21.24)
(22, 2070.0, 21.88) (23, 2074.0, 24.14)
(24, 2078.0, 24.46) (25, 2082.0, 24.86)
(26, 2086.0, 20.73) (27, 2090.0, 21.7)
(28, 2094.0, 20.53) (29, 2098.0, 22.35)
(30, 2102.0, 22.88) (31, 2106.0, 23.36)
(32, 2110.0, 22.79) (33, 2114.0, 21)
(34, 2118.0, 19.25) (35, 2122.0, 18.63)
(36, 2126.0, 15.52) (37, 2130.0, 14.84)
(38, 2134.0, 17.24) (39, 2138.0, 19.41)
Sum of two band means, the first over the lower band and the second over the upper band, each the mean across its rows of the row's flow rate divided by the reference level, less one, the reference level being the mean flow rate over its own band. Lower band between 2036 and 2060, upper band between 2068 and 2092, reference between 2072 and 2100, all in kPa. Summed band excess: -0.001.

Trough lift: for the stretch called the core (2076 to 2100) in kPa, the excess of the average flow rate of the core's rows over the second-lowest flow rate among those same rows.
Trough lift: 1.7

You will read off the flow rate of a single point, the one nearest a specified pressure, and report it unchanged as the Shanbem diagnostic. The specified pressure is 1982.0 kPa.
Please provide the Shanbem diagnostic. 21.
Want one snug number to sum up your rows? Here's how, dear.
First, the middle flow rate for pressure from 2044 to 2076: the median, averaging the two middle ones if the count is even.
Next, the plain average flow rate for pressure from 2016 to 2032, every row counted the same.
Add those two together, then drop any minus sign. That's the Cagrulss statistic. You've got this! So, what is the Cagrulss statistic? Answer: 45.7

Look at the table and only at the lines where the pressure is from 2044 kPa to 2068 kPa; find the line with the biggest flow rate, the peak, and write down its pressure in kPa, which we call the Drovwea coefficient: 2062.0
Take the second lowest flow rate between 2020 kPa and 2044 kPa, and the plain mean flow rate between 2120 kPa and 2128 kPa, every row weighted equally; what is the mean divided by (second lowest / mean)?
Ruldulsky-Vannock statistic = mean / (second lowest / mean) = 13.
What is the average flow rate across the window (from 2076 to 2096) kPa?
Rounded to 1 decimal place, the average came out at 22.5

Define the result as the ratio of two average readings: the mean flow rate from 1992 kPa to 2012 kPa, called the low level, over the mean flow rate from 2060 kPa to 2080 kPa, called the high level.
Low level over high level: 0.94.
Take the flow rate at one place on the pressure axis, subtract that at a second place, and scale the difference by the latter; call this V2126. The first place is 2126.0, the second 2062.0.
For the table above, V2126 -0.32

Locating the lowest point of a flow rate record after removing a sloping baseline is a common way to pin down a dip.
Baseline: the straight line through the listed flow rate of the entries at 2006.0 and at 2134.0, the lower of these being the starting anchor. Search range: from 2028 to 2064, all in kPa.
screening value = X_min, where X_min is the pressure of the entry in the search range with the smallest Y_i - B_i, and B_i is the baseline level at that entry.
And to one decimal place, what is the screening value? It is 2046.0 kPa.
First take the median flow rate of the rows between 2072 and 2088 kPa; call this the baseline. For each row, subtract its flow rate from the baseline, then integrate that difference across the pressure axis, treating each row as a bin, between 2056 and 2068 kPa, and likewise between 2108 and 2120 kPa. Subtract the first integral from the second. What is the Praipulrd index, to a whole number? 11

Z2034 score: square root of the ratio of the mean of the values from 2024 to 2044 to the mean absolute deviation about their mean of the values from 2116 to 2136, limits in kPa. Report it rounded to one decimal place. 3.9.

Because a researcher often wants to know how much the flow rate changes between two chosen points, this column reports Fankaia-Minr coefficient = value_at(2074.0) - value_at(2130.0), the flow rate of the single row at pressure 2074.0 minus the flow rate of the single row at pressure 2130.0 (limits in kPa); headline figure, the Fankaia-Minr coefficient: 9.3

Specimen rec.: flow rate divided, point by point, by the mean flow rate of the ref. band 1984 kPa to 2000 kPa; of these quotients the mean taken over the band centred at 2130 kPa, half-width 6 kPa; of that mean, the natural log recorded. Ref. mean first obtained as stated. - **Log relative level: -0.32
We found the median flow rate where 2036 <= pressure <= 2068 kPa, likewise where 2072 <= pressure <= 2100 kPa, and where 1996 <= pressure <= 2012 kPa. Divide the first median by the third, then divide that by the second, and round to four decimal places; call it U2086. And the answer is 0.0463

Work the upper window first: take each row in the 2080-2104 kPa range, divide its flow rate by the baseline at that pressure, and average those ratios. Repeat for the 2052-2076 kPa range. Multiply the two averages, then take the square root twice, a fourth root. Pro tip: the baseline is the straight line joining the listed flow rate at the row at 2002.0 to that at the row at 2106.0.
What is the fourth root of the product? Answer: 0.99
